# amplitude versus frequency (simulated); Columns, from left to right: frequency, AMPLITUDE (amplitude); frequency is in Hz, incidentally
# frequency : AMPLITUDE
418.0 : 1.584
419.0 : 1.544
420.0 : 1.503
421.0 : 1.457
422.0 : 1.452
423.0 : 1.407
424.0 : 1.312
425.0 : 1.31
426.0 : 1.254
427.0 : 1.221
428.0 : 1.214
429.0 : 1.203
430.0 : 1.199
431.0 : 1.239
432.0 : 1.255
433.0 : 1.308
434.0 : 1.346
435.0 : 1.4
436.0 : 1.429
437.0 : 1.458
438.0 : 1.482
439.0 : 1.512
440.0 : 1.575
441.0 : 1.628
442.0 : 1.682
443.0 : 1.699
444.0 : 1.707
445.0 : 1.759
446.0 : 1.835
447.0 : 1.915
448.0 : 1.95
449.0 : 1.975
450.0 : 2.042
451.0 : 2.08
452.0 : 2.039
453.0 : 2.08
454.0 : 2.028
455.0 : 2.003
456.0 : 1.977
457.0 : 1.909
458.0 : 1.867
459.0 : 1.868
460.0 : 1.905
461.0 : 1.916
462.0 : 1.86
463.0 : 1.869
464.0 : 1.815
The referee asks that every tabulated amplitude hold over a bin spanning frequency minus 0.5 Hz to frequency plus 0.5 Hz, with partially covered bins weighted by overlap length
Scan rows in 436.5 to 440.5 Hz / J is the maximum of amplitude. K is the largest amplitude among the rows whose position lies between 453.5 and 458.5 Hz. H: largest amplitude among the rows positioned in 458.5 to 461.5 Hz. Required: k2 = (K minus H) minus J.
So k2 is -1.5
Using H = 1.916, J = 1.575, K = 2.028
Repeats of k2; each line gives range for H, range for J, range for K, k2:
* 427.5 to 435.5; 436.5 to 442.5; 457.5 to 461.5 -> -1.2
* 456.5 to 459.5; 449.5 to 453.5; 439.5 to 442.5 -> -2.3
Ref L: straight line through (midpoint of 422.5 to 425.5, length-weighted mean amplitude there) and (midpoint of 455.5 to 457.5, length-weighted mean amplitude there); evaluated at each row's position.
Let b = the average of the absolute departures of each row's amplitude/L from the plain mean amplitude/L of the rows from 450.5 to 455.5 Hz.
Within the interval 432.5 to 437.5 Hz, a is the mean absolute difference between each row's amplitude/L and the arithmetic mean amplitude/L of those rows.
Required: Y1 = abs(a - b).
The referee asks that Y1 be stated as 0.01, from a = 0.019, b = 0.026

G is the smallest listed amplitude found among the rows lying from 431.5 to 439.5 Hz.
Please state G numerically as 1.255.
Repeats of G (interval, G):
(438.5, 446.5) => 1.512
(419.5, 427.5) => 1.221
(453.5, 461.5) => 1.867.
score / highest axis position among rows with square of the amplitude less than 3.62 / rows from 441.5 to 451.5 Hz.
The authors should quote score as 446.0 Hz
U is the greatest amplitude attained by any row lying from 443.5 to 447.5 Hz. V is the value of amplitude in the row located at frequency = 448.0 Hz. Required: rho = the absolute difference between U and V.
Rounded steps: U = 1.915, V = 1.95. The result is 0.0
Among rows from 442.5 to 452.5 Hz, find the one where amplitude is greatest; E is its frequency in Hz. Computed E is 451.0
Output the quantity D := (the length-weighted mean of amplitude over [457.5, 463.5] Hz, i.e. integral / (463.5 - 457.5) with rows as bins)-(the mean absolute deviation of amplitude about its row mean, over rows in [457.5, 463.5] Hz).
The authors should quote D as 1.9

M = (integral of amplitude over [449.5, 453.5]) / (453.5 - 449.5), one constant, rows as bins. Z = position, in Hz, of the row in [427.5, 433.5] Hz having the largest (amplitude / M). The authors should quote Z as 433.0 Hz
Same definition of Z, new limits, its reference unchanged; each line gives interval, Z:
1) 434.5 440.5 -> 440.0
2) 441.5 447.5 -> 447.0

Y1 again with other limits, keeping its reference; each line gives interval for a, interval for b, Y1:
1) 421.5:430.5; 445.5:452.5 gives 0.07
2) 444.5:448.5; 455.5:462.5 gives 0.00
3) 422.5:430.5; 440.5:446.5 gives 0.05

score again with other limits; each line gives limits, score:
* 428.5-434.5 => 434.0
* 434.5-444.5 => 444.0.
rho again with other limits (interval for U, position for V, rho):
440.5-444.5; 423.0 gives 0.3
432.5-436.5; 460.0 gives 0.5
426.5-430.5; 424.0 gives 0.1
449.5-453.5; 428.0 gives 0.9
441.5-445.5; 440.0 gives 0.2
